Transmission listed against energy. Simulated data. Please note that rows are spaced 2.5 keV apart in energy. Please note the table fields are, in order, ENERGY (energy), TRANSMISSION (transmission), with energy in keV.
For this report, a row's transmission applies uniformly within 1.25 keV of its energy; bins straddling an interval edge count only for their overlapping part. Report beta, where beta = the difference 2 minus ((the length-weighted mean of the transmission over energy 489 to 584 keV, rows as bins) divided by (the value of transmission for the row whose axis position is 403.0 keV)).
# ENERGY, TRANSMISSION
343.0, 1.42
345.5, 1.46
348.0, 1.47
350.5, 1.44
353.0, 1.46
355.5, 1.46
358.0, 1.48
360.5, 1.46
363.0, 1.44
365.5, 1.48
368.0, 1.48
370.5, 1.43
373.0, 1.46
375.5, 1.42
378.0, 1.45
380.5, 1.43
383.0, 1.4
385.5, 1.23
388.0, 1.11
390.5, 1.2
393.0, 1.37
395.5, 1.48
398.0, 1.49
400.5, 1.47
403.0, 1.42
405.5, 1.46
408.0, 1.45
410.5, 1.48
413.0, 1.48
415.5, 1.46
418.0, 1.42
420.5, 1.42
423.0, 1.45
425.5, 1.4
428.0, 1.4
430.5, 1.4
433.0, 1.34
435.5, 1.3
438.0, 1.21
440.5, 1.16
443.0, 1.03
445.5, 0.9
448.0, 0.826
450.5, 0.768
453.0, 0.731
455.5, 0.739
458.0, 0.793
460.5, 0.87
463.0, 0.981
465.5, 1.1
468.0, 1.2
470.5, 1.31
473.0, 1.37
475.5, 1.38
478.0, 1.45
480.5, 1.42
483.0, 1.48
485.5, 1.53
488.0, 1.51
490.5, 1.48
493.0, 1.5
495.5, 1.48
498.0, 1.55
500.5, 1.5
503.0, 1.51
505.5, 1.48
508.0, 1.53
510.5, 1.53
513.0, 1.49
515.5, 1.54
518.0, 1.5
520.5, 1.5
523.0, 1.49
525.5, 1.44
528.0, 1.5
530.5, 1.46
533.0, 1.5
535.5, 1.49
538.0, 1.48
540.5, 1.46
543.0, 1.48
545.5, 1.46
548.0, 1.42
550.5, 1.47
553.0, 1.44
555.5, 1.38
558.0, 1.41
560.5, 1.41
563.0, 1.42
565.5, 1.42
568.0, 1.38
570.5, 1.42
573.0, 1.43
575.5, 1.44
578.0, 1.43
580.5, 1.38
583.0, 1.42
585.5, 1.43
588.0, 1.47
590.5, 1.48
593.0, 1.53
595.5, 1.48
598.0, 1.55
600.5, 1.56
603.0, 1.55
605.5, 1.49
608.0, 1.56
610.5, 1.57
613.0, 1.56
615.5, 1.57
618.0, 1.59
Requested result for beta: 0.97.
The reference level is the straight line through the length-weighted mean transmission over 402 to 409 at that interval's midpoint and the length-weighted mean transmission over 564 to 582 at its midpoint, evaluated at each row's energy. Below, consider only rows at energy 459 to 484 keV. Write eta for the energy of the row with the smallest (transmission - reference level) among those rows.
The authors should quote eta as 460.5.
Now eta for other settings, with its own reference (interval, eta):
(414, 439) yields 438.0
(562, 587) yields 568.0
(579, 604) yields 580.5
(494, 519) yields 495.5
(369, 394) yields 388.0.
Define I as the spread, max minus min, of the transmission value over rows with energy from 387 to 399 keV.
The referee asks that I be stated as 0.380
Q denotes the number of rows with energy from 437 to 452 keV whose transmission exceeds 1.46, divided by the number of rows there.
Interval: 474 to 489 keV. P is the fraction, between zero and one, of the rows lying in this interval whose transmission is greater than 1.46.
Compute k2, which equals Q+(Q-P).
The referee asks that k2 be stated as -0.5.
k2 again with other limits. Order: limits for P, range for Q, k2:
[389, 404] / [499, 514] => 1.5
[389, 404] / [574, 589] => -0.2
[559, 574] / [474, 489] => 1.0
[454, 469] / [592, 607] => 2.0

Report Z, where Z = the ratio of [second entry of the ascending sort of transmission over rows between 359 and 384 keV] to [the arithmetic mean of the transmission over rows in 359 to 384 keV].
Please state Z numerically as 0.98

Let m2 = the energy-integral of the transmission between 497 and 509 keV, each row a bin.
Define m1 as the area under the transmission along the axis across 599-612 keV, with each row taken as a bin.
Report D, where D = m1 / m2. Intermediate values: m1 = 20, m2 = 18.2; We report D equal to 1.11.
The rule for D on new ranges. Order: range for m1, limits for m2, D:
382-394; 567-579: 0.88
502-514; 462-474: 1.26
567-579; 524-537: 0.89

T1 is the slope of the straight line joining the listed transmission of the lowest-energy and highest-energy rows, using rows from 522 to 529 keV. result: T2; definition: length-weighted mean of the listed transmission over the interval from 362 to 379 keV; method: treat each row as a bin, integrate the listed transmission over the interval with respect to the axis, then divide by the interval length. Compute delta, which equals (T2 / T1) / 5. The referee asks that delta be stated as 145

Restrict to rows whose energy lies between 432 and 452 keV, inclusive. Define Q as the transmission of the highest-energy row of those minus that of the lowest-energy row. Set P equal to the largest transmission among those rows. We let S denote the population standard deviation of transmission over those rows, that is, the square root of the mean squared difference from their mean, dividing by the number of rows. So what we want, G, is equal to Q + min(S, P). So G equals -0.37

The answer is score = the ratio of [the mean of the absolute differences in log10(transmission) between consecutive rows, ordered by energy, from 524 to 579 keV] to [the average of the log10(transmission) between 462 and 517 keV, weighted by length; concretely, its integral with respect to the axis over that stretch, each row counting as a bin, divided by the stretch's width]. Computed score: 0.05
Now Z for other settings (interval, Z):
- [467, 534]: 0.89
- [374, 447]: 0.76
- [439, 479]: 0.71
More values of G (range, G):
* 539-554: 0.00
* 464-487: 0.56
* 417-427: 0.00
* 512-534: 0.04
